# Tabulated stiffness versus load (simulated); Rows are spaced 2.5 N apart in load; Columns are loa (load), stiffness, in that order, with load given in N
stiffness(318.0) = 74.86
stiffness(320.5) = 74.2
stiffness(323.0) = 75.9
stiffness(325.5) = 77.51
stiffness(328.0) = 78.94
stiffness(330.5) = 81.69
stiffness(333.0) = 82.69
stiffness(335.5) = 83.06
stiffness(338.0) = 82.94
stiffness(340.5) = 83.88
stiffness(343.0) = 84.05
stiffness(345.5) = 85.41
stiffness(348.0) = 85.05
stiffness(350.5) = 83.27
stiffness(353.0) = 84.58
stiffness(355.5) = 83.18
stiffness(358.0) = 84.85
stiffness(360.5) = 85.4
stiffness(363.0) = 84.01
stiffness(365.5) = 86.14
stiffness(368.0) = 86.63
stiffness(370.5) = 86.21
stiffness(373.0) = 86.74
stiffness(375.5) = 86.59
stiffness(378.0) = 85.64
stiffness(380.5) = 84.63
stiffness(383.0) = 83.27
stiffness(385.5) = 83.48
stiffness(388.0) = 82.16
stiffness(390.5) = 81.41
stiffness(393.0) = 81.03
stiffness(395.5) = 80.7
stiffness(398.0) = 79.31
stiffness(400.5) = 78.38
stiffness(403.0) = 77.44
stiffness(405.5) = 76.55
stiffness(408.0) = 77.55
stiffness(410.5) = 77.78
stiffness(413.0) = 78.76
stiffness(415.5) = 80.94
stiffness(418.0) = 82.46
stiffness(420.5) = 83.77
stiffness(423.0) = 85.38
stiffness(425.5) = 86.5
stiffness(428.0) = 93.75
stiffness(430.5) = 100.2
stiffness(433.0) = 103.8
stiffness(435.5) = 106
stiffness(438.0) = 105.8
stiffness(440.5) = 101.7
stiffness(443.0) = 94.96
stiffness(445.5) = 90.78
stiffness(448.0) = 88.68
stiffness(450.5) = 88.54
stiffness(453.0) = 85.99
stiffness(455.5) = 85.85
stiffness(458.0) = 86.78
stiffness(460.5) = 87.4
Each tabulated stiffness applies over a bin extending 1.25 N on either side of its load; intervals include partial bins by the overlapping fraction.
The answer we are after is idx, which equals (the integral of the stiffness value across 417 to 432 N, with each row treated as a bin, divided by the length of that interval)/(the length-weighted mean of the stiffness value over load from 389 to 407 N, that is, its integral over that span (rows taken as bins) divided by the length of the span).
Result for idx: 1.12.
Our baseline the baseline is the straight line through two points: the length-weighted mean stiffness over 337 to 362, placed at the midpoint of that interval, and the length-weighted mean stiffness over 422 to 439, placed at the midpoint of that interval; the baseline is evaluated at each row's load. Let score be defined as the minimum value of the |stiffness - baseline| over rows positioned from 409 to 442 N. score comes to 2.7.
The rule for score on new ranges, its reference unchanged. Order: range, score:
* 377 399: 3.3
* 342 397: 0.3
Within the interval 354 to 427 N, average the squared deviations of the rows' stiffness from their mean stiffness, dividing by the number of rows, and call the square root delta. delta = 3.2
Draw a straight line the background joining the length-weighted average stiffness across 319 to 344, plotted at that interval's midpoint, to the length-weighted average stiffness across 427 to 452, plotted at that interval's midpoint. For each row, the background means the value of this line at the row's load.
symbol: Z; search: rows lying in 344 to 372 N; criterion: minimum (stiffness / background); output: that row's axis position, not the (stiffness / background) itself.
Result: 363.0 N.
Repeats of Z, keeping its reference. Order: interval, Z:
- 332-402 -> 400.5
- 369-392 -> 390.5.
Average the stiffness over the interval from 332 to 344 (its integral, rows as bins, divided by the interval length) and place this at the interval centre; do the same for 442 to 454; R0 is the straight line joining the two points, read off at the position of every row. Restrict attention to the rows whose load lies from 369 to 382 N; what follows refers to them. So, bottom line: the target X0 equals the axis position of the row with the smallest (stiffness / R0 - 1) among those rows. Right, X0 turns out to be 380.5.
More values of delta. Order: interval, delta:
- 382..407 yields 2.3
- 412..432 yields 6.7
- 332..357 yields 0.9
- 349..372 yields 1.2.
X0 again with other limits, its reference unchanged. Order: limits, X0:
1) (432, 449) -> 448.0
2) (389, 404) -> 403.0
